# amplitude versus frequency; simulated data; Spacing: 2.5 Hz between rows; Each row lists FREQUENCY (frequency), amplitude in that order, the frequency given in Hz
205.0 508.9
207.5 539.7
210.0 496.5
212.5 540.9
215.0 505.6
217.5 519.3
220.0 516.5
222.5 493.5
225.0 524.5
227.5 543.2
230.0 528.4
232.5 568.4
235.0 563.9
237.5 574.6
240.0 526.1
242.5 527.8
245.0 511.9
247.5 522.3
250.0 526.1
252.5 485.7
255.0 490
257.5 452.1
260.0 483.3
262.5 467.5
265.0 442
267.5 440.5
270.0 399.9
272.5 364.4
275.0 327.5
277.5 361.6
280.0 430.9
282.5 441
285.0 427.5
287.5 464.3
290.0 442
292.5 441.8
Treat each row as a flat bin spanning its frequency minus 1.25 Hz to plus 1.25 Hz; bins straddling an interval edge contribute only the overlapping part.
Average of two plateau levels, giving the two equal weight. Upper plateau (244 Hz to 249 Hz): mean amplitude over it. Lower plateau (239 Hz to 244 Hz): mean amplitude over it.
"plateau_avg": 522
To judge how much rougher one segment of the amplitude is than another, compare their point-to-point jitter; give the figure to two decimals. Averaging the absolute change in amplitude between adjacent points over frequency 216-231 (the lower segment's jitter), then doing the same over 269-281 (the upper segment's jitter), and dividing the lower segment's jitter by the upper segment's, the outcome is 0.41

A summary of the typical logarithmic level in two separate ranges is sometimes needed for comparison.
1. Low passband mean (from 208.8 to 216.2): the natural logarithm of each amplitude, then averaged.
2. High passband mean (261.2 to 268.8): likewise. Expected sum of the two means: 12.4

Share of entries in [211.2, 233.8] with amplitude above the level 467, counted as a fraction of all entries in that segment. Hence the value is 1.0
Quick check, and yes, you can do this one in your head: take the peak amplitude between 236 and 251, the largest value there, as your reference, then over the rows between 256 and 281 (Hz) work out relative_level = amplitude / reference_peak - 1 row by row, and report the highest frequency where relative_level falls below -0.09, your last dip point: 280.0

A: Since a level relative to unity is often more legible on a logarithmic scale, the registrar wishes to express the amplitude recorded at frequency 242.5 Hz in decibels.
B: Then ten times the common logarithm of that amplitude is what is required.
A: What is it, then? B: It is 27.2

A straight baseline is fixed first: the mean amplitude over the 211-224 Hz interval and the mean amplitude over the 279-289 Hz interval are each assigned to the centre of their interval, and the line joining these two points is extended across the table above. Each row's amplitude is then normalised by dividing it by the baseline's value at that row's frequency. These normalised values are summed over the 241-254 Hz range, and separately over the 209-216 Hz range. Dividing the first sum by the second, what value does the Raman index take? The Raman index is 1.8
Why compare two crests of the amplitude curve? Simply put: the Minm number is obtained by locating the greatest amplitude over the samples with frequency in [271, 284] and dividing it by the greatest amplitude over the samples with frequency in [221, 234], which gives 0.78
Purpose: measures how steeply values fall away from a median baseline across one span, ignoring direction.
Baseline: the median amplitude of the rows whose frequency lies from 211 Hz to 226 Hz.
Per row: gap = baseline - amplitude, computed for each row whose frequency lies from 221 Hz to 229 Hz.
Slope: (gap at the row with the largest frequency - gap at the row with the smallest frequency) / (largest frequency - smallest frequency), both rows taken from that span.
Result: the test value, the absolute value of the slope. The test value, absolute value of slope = 9.9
